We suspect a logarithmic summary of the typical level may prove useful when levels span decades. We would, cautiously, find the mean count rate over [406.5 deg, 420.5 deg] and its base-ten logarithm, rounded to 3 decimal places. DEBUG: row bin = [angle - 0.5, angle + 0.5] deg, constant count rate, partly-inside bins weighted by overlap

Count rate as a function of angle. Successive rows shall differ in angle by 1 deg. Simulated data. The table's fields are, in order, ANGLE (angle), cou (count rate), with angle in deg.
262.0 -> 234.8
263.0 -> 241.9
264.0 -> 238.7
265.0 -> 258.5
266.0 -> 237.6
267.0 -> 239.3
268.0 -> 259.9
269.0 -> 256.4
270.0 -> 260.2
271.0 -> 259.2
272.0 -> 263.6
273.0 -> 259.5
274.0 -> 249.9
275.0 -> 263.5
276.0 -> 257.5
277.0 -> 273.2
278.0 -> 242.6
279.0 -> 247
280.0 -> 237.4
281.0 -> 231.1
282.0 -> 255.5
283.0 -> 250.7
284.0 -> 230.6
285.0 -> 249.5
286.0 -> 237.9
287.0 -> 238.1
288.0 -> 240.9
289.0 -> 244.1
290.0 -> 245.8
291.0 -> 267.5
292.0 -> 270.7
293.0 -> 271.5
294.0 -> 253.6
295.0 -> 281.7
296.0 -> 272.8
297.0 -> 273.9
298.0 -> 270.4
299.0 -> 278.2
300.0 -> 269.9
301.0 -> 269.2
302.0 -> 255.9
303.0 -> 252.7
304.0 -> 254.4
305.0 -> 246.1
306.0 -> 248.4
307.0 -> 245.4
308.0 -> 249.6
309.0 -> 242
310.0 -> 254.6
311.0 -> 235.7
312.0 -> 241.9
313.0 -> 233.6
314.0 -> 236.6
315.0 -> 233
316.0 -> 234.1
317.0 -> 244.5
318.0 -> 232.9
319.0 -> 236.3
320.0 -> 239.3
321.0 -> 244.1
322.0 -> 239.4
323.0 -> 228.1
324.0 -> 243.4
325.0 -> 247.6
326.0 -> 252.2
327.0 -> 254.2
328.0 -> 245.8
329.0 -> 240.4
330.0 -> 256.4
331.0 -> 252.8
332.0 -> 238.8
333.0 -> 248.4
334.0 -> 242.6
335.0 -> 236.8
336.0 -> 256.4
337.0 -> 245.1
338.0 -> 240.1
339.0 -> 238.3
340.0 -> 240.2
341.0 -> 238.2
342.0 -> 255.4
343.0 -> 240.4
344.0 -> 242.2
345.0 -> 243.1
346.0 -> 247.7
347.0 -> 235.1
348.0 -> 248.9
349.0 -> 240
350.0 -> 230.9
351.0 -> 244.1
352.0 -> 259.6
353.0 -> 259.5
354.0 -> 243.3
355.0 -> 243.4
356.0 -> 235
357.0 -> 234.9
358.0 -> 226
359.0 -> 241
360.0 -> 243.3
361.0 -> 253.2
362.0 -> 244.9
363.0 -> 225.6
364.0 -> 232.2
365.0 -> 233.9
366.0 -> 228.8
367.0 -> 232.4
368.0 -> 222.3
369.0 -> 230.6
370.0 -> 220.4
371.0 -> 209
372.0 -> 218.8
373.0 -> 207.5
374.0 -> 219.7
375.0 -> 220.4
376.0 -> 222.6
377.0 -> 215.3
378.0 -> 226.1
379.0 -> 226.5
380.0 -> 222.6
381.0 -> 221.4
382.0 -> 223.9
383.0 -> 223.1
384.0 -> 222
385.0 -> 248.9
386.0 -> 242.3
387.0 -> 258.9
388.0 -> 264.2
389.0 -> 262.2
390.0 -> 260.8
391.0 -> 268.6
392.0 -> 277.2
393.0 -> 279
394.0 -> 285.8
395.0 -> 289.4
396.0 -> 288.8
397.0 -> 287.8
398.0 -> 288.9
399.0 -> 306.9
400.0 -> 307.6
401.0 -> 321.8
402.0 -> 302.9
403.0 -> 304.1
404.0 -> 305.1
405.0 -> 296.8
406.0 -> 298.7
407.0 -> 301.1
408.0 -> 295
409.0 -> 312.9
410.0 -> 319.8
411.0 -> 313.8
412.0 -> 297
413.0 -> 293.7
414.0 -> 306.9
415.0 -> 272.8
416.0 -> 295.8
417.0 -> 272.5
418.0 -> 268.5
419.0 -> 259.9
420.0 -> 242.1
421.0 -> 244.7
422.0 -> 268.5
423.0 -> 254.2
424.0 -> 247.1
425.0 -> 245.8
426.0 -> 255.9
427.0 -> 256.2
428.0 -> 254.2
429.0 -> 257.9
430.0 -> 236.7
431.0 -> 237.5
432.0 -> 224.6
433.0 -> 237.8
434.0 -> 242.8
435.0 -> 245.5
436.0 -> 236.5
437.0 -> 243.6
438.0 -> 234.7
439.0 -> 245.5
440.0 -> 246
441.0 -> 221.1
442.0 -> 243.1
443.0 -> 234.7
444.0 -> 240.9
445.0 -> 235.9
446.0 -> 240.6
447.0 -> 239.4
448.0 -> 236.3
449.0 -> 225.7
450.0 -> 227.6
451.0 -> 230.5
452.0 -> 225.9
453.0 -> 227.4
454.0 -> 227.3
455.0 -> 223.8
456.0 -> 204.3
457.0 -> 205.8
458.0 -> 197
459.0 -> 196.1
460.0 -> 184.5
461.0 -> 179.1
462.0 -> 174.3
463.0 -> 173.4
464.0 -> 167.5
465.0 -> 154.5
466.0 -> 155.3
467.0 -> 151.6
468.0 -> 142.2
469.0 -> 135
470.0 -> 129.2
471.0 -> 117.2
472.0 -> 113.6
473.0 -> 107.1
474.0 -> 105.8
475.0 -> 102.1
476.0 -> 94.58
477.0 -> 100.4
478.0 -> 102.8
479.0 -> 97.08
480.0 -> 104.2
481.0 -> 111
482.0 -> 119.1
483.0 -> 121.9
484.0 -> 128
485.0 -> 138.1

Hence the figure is 2.462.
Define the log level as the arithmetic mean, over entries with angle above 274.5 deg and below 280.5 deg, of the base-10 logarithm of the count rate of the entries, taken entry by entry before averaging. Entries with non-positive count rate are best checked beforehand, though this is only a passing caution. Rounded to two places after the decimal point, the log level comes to 2.40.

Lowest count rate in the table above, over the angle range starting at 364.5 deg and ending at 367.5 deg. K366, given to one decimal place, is 228.8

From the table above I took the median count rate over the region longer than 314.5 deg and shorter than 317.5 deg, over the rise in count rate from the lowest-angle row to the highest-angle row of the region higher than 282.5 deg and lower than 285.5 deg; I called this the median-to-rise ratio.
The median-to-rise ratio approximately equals -195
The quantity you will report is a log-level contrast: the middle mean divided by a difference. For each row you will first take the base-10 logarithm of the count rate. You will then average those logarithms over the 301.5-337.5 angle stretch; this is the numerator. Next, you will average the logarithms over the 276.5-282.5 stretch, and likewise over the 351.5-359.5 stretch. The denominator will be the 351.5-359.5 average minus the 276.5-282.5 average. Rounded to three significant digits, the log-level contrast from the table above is -278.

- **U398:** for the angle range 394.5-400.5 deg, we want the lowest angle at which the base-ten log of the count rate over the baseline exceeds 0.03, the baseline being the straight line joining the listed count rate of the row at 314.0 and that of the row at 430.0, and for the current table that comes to 395.0 deg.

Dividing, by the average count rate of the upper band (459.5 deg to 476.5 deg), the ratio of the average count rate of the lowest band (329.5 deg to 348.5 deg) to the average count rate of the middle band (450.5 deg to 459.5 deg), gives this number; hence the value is 0.0081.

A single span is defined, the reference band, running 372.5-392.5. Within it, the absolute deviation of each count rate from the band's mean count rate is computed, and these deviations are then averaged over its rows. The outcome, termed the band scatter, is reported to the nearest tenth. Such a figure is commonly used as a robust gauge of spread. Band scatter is 18.9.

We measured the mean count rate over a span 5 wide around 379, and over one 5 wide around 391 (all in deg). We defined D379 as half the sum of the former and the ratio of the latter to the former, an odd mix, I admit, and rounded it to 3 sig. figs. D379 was 112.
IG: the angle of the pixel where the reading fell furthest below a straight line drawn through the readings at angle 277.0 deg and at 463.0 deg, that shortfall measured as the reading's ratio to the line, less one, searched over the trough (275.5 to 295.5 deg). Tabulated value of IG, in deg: 281.0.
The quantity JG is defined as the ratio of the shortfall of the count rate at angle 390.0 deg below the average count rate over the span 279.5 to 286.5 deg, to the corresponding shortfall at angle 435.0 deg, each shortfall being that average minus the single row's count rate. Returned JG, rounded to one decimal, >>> 5.2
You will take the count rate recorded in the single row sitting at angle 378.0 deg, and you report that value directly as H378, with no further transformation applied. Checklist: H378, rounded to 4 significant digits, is 226.1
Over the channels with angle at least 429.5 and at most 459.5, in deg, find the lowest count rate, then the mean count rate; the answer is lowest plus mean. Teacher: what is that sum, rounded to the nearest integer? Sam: 427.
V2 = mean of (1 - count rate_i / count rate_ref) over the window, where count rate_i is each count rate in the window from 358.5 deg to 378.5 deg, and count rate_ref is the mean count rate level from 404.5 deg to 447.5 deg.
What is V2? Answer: 0.13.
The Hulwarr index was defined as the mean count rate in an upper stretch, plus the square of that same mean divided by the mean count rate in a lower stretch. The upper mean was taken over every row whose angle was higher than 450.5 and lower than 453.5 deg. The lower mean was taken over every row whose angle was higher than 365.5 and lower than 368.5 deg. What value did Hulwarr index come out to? 456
